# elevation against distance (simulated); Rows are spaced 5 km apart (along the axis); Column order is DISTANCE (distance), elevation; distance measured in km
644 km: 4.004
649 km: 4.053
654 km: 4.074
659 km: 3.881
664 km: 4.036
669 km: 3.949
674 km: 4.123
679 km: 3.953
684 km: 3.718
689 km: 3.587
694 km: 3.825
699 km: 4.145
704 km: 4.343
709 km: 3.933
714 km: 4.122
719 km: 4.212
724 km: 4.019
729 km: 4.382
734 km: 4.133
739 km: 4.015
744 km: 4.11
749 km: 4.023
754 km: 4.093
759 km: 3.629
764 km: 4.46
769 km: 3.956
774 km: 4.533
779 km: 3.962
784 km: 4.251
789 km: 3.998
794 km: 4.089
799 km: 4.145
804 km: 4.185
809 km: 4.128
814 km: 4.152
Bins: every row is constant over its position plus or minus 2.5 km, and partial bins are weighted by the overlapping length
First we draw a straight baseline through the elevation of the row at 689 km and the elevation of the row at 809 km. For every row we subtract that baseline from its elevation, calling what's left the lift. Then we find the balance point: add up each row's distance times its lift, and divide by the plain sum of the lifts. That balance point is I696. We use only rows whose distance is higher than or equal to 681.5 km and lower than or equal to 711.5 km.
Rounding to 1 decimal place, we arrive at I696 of 700.4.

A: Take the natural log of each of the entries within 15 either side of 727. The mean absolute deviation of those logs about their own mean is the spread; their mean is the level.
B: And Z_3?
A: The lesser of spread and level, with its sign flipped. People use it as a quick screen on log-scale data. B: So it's -0.024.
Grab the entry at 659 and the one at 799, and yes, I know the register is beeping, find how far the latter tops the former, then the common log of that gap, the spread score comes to -0.58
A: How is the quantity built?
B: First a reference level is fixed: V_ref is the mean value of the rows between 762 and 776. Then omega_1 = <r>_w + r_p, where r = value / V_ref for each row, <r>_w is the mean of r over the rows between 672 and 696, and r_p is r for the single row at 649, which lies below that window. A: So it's 1.83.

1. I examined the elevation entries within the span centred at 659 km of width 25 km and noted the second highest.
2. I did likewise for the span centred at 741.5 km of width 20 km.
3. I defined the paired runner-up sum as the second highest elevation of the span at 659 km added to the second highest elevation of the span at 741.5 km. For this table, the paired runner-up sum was 8.16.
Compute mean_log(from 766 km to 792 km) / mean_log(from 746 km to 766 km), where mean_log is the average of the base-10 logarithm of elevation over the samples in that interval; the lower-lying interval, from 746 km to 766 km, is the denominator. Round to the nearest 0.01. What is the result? 1.02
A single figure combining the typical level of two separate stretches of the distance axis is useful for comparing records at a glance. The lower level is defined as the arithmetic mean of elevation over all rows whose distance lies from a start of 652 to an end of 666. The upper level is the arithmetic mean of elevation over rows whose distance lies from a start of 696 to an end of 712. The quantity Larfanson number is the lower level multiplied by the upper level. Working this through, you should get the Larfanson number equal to 16.5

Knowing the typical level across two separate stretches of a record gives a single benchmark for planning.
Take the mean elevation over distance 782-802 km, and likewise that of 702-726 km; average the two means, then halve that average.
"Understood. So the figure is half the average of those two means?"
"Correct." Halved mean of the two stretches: 2.06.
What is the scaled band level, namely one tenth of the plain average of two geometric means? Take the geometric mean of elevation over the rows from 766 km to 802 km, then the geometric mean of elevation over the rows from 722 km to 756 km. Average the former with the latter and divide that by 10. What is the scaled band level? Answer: 0.412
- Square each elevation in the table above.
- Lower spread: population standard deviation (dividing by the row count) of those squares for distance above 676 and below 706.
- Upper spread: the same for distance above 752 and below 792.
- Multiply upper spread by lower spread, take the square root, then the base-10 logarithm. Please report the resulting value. 0.33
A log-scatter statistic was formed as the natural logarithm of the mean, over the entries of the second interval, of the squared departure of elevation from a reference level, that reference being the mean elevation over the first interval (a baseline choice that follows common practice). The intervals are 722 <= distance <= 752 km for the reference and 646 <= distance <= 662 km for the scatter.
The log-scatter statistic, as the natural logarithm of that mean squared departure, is -3.9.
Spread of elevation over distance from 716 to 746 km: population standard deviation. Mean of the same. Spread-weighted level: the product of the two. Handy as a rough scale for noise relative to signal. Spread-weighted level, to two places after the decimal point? 0.52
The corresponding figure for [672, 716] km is 0.89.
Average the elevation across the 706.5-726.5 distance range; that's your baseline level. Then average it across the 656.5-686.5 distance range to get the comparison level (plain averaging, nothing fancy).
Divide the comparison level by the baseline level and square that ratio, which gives 0.94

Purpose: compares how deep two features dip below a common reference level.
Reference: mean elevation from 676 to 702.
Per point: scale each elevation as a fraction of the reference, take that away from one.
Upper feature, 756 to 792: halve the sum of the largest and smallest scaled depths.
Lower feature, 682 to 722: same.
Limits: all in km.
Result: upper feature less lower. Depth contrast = -0.03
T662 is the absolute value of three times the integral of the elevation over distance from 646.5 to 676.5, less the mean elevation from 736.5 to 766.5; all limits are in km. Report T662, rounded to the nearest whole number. 358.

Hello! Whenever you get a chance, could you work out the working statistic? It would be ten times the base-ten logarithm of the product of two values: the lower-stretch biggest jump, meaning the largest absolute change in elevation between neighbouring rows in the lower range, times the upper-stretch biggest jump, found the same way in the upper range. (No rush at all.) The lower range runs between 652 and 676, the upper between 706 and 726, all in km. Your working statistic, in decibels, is -14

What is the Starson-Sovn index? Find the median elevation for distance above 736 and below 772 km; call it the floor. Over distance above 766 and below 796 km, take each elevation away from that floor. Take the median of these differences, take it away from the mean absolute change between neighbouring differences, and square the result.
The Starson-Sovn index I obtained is 0.142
